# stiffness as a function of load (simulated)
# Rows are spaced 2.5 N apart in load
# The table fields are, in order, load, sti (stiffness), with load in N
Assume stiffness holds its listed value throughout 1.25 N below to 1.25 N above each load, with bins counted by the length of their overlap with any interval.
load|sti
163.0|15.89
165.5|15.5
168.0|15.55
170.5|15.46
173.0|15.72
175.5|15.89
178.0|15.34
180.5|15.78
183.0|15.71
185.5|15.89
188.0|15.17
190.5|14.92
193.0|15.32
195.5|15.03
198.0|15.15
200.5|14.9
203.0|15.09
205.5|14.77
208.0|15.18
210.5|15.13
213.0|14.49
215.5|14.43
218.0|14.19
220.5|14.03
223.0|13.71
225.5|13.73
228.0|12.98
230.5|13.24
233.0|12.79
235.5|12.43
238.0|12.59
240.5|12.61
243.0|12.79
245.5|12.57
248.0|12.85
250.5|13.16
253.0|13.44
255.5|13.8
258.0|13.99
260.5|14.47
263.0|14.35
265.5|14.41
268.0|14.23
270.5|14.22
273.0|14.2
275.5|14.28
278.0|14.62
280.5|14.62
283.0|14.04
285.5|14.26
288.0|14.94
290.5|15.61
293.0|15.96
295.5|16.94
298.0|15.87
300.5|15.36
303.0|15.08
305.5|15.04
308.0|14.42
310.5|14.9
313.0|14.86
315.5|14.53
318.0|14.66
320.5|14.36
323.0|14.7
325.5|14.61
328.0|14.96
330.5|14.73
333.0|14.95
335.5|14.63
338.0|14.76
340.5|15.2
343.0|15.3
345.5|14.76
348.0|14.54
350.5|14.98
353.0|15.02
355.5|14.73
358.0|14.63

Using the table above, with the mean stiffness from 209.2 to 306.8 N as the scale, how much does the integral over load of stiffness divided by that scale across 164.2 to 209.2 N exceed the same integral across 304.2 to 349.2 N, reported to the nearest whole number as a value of 2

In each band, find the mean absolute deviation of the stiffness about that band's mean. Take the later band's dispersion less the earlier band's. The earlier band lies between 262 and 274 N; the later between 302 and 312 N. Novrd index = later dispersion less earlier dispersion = 0.14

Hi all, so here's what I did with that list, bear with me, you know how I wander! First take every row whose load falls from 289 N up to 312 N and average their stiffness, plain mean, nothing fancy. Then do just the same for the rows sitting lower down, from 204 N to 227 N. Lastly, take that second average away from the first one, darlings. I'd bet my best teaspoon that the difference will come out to 1.1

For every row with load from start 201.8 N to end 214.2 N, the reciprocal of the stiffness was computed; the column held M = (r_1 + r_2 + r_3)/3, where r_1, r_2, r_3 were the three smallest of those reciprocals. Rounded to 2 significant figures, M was 0.066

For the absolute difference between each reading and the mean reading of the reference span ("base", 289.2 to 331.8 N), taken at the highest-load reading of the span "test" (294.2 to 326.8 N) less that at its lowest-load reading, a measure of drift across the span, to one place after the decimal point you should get -1.4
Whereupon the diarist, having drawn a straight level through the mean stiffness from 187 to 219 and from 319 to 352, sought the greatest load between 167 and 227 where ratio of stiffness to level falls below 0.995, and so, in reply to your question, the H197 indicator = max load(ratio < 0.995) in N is 225.5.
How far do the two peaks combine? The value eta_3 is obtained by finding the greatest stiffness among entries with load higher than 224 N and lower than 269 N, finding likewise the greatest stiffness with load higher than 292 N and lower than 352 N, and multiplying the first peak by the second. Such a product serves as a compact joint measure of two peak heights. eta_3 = 245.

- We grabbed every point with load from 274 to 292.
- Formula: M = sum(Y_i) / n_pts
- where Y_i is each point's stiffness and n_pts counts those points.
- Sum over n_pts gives 14.6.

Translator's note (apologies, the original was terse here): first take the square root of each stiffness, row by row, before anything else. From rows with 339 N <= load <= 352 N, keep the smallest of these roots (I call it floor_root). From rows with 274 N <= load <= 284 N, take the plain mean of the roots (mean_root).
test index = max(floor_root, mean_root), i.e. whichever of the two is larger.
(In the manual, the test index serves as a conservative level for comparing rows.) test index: 3.81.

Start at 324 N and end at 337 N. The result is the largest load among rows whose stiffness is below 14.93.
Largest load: 335.5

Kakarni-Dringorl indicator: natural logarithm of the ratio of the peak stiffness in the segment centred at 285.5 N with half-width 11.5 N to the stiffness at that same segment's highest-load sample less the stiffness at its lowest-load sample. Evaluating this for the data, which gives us 1.9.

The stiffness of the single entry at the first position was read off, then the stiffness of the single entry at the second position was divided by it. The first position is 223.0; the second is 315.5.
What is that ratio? 1.06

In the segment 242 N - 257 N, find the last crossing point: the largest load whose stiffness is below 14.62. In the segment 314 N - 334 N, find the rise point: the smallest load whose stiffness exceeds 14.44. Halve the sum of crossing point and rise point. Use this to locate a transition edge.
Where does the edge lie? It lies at 285.5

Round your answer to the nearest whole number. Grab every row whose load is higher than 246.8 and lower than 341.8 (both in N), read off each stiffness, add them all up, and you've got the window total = 556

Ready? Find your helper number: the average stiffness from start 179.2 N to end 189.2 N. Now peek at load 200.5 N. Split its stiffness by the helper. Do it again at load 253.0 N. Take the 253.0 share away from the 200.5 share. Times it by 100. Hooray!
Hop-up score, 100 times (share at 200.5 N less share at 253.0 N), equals 9.3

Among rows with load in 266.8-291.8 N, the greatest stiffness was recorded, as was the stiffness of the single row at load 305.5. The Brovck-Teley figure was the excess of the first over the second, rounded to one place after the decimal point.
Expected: 0.6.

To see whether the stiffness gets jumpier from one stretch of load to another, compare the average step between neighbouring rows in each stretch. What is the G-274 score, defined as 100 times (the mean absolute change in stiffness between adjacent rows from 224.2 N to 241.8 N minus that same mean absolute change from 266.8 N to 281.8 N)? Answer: 24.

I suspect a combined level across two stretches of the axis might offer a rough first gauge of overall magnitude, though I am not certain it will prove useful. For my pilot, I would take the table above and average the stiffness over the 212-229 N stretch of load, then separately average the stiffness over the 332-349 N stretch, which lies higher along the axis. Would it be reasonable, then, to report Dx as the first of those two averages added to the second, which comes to 28.8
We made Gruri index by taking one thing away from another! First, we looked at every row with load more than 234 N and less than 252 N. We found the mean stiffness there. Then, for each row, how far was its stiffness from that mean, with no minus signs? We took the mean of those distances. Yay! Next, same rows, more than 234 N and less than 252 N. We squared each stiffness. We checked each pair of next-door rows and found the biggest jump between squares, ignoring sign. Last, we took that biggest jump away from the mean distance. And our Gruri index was -7.9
